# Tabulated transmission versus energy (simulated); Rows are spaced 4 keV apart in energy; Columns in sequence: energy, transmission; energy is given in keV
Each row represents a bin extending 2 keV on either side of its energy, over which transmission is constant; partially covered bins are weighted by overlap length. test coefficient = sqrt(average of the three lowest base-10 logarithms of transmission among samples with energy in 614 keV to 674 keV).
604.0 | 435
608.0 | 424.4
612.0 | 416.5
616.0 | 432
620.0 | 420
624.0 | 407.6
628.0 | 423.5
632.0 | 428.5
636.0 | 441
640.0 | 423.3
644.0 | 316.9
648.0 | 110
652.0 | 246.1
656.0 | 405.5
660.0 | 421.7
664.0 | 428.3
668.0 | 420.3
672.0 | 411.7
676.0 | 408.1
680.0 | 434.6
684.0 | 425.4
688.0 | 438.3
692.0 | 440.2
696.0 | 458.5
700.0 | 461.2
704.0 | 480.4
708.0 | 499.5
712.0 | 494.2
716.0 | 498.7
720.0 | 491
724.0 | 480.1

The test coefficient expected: 1.52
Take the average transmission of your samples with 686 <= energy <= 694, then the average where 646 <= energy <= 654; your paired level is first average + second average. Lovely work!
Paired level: 617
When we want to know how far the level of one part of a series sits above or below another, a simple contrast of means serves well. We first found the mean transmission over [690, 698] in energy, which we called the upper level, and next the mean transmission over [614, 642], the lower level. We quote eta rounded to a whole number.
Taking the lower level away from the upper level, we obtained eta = 24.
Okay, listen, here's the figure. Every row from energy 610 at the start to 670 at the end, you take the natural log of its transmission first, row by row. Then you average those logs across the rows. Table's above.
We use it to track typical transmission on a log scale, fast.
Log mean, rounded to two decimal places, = 5.90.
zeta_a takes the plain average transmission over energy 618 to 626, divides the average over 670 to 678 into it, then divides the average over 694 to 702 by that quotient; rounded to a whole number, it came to 456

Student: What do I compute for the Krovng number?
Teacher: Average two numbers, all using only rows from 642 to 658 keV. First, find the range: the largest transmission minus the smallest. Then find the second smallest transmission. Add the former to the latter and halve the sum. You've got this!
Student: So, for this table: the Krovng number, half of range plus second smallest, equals 271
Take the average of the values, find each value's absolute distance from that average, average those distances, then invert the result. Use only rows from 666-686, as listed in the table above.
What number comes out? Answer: 0.12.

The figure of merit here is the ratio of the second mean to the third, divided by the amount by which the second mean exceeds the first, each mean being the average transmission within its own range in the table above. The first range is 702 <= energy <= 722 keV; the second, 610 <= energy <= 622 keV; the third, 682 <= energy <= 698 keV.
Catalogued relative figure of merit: -0.014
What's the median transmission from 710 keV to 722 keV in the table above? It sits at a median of 494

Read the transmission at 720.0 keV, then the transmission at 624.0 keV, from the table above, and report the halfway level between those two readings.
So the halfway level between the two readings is 449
